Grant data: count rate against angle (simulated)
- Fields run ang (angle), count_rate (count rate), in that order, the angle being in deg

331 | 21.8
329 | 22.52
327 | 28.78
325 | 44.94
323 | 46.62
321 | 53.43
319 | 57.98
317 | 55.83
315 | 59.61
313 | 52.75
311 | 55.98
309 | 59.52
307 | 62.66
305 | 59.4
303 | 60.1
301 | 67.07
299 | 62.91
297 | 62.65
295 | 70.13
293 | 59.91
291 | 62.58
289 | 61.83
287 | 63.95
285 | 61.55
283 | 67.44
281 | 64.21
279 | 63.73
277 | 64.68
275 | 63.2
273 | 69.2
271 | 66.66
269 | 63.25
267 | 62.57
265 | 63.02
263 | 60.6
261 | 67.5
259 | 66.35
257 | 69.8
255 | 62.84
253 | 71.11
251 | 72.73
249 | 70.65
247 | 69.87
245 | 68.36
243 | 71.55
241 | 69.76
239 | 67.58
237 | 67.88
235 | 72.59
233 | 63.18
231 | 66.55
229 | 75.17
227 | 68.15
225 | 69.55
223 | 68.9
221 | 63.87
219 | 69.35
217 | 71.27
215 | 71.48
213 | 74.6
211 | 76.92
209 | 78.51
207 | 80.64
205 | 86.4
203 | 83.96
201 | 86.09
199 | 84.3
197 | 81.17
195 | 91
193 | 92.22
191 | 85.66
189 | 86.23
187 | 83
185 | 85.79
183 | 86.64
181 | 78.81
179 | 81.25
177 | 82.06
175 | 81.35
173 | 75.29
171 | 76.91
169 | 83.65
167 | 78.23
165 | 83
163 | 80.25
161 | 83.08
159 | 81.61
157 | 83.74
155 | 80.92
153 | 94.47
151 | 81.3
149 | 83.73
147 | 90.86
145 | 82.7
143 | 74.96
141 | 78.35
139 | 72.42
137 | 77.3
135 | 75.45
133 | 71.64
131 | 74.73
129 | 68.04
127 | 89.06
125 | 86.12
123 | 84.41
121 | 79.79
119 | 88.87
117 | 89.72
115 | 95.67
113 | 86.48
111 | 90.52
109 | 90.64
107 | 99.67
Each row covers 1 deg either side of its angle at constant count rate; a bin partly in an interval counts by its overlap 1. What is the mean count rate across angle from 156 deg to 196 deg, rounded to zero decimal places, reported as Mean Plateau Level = 83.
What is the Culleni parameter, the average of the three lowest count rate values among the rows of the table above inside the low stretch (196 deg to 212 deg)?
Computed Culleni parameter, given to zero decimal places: 79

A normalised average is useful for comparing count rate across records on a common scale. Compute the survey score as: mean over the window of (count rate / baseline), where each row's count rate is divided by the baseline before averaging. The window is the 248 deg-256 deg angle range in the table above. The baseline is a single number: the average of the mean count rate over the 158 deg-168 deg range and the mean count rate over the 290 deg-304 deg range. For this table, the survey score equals 0.96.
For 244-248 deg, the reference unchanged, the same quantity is 0.95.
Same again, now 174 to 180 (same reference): 1.13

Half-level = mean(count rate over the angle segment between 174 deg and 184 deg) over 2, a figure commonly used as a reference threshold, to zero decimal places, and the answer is 41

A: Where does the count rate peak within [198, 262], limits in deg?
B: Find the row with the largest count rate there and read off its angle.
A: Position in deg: 205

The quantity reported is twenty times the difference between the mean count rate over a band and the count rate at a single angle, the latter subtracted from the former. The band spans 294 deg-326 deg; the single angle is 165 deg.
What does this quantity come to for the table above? -496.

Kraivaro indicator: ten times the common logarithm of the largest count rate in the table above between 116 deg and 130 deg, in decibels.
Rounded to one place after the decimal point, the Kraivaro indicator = 19.5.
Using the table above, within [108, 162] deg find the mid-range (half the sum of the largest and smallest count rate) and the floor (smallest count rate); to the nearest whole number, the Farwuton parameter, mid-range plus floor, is 150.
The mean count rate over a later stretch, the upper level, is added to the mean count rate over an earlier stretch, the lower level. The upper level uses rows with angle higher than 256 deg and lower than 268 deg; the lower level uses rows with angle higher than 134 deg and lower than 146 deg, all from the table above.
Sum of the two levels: 142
